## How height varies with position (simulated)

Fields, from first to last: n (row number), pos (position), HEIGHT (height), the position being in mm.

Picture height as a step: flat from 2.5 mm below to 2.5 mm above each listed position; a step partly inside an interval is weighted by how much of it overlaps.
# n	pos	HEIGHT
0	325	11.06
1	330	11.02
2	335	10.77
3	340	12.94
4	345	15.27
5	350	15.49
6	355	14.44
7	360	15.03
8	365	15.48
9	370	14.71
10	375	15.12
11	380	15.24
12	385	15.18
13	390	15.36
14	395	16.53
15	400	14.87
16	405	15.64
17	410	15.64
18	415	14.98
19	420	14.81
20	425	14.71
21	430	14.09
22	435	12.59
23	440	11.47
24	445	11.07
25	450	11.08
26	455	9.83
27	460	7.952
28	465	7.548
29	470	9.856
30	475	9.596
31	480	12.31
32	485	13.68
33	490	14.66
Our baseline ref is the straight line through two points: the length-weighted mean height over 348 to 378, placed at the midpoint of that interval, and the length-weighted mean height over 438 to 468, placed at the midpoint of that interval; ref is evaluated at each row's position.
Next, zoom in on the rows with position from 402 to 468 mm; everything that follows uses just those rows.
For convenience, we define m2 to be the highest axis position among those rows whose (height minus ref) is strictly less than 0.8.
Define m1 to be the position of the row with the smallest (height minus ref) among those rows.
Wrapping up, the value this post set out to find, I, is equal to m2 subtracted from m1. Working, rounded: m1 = 465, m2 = 465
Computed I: 0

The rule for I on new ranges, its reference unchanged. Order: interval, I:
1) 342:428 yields -20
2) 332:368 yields -30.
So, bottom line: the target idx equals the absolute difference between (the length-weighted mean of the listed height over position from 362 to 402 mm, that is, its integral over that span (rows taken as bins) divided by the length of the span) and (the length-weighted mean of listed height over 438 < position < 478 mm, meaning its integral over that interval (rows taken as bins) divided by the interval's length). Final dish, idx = 5.5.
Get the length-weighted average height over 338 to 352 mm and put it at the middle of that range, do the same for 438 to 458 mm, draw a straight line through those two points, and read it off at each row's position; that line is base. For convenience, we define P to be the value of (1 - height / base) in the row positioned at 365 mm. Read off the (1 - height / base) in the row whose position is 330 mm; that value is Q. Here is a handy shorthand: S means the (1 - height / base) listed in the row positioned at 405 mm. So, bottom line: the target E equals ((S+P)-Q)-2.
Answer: -2.65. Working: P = -0.118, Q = 0.27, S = -0.26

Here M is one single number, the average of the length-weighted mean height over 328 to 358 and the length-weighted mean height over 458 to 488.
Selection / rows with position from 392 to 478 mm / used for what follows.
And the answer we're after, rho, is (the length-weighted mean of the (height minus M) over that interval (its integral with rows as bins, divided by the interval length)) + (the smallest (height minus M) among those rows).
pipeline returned -4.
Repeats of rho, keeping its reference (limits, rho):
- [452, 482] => -7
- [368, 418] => 6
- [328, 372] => 1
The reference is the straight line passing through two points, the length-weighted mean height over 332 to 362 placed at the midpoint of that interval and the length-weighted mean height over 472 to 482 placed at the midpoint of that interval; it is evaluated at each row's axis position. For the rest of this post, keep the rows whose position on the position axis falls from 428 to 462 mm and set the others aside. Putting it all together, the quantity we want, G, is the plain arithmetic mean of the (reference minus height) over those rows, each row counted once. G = 0.4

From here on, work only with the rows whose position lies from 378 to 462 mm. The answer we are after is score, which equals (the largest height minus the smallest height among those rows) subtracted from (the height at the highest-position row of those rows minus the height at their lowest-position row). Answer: -15.9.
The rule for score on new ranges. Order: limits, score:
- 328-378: -0.6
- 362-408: -1.7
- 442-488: -3.5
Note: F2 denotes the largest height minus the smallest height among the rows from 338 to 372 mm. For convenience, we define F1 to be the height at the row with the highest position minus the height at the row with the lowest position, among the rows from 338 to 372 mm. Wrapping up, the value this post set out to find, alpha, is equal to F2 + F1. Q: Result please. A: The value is 4.3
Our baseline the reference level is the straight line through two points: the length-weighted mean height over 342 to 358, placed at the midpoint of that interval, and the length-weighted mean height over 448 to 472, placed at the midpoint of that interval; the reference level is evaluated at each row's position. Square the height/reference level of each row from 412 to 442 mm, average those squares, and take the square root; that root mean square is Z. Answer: 1.26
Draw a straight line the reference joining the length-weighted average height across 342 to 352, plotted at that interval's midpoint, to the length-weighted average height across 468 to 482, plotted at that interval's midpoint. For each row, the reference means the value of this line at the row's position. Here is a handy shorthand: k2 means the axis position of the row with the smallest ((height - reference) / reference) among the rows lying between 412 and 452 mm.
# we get 445 mm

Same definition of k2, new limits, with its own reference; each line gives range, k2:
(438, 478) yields 465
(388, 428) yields 400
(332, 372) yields 335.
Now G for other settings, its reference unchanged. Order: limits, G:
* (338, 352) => -0.6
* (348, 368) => -1.4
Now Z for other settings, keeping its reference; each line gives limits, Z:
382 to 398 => 1.22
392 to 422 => 1.29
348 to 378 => 1.05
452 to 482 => 1.11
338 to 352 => 0.96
